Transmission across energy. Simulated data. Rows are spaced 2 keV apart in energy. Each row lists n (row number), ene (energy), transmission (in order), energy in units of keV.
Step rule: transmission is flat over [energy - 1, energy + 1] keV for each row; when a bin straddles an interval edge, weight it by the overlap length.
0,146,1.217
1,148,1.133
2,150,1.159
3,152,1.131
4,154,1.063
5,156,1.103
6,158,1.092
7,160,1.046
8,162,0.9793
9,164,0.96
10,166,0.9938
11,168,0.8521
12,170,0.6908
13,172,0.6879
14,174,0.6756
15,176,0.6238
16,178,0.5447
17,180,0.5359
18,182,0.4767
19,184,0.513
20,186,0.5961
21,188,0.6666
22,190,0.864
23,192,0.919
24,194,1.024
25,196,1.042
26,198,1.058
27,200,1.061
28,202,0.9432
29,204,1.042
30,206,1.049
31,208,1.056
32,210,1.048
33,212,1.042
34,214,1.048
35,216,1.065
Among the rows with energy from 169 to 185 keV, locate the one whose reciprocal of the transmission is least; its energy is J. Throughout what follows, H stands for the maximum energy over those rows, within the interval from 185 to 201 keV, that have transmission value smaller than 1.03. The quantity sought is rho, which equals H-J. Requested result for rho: 24 keV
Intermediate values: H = 194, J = 170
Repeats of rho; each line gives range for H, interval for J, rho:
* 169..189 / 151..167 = 36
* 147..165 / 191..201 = -36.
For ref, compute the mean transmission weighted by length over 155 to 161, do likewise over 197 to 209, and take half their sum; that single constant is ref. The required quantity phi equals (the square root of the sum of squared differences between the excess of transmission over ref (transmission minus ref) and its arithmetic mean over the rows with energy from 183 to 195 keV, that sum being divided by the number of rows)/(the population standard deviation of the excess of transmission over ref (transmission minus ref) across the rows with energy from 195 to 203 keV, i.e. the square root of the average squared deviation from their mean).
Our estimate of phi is 3.8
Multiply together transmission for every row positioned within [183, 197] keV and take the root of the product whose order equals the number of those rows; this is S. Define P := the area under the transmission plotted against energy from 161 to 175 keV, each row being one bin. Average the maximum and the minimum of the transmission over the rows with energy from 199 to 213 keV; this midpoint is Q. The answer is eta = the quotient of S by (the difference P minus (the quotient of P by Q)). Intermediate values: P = 11.7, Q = 1.00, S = 0.78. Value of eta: 32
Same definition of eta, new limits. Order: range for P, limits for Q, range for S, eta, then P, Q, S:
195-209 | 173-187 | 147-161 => 0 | 14.5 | 0.58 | 1.10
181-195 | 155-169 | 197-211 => -4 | 10.1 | 0.98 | 1.04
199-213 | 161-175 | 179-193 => 0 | 14.5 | 0.83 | 0.63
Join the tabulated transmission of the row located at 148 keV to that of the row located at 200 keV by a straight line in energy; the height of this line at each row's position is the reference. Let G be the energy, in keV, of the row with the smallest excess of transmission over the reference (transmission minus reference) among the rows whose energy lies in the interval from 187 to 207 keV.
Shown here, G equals 188 keV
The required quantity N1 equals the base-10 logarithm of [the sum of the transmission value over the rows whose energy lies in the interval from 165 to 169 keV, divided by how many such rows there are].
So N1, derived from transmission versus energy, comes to -0.03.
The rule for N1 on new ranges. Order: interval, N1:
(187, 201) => -0.02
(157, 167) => 0.01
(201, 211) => 0.01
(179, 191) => -0.22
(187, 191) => -0.12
